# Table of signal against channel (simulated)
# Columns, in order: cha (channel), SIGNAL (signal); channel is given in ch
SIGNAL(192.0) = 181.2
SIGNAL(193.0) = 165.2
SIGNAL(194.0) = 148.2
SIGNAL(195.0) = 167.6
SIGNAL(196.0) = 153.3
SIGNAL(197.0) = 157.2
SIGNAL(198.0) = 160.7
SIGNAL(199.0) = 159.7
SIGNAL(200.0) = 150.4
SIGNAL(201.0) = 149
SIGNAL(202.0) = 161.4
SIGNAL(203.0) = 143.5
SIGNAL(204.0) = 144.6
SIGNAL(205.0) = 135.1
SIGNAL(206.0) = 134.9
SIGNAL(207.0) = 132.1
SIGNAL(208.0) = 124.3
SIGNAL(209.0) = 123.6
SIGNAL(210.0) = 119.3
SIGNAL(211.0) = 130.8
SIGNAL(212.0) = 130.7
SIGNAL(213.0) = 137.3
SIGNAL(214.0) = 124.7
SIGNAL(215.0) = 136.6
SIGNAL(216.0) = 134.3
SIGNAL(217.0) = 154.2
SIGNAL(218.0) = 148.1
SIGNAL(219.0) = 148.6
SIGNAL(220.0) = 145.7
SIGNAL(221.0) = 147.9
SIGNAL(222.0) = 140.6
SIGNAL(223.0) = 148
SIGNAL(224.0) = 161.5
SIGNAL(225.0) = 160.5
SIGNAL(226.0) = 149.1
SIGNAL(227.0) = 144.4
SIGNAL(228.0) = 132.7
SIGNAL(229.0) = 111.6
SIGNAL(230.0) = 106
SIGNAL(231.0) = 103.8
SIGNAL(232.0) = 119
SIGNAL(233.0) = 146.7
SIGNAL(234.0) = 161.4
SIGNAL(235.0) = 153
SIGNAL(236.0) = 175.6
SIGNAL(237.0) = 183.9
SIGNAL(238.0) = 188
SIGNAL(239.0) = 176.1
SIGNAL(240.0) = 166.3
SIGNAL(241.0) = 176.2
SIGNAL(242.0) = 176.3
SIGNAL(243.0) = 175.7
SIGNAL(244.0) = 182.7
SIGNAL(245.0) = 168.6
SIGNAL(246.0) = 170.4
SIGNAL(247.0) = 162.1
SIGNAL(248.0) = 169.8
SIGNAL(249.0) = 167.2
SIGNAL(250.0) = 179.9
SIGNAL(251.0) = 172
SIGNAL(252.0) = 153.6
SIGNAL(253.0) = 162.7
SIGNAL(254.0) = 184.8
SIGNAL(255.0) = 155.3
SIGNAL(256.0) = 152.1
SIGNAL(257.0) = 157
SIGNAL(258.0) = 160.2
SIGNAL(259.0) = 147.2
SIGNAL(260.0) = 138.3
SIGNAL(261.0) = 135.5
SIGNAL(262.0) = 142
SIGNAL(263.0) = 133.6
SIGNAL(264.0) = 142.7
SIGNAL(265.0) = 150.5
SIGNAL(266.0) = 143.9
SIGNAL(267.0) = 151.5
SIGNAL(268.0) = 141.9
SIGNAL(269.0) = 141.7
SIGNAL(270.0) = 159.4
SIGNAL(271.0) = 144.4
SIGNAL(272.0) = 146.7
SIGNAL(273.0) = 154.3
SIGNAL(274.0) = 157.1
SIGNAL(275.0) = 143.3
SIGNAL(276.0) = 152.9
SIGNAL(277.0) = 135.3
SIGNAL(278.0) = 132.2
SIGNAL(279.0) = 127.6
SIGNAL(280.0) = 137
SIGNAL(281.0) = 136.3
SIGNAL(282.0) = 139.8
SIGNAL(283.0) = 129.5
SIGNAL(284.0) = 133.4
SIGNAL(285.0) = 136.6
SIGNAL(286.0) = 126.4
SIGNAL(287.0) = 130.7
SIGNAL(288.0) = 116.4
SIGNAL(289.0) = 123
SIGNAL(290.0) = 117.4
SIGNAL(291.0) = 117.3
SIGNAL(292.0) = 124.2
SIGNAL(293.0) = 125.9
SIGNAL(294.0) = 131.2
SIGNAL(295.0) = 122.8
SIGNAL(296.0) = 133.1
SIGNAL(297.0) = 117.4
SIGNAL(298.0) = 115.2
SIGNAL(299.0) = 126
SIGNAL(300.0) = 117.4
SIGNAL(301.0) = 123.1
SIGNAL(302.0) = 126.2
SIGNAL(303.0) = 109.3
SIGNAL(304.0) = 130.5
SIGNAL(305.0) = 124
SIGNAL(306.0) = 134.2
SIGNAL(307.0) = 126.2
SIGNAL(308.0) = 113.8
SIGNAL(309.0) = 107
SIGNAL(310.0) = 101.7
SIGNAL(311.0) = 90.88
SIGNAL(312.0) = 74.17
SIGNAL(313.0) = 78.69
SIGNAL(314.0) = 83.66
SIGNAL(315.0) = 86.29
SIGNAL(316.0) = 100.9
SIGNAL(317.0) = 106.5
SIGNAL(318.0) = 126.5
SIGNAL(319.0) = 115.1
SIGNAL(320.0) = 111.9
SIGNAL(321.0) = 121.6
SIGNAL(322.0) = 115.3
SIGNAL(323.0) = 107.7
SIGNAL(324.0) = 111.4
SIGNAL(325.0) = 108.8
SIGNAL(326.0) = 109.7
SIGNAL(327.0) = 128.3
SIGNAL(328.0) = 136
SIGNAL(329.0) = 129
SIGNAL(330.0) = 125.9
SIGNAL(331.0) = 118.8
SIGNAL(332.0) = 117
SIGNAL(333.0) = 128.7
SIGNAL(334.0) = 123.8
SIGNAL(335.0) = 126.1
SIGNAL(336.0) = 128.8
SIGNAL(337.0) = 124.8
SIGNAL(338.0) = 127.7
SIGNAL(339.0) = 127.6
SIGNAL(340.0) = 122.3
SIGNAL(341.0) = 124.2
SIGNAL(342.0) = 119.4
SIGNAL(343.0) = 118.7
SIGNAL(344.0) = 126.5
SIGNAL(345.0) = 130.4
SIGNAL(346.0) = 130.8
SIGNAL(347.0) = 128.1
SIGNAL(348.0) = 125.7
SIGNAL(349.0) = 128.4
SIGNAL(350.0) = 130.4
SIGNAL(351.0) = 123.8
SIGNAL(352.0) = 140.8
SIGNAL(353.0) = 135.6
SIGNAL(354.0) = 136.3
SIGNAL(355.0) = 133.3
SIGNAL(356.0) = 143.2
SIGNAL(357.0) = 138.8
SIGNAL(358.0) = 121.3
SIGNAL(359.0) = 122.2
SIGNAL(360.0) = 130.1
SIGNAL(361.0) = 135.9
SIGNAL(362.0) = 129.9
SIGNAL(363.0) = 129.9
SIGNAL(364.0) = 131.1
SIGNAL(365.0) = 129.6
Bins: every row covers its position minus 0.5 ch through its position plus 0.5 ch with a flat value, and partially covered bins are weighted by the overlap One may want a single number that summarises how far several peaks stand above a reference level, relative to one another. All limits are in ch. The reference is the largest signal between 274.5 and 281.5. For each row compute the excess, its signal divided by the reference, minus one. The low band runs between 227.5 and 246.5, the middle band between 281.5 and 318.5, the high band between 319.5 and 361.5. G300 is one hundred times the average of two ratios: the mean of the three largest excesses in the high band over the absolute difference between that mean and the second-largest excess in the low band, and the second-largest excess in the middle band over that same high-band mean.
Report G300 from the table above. 54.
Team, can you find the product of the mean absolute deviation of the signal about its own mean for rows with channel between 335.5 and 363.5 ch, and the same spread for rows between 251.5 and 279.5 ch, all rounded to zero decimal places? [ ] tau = 43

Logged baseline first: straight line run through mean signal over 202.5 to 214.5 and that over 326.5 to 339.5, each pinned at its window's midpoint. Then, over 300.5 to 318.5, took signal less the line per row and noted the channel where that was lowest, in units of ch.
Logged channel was 312.0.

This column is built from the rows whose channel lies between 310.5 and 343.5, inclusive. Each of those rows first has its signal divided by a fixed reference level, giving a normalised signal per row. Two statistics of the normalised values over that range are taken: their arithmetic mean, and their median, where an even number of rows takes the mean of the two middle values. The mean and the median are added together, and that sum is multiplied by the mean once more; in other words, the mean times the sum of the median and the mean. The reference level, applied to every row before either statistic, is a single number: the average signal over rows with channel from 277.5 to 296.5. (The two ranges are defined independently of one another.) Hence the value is 1.6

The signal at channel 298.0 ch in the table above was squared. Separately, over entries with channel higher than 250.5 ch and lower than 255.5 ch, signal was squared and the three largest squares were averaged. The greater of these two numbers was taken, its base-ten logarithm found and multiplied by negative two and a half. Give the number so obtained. -11.2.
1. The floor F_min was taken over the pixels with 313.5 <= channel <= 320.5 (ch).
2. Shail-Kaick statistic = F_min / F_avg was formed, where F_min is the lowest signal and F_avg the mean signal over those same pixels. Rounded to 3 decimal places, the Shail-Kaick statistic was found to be 0.801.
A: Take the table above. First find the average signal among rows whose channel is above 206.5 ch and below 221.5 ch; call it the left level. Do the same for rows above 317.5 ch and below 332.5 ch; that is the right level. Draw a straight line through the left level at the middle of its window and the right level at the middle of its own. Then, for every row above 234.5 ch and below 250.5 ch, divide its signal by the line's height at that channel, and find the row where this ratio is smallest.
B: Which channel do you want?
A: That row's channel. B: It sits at 235.0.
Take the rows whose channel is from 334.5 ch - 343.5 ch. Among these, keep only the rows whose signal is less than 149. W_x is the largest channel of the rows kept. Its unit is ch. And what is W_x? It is 343.0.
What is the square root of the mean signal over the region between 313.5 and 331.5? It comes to 10.7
